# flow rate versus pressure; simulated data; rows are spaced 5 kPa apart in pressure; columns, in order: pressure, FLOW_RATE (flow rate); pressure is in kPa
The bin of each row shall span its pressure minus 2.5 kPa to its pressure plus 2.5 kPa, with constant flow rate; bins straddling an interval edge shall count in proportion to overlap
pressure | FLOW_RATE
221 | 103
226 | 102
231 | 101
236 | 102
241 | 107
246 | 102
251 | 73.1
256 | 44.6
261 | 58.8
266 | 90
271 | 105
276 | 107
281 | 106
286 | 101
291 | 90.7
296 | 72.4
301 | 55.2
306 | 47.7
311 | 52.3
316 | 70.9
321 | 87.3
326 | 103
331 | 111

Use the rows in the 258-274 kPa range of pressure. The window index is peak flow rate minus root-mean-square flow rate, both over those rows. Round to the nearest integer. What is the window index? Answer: 18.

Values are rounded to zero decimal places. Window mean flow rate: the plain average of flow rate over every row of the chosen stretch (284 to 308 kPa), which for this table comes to 73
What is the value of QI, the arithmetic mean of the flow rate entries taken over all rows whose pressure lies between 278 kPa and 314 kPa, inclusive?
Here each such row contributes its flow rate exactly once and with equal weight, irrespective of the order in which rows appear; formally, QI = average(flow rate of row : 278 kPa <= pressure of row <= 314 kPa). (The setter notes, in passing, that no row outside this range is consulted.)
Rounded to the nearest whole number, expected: 75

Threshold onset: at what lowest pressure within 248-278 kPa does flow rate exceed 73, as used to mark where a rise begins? 251 kPa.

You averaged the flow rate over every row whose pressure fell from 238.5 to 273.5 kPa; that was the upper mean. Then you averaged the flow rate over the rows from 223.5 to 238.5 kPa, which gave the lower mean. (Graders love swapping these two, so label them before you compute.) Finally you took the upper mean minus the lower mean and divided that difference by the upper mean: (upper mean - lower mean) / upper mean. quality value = -0.23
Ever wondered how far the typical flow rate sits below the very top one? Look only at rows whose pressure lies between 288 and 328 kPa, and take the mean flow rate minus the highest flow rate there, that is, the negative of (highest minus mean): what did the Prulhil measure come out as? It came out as -31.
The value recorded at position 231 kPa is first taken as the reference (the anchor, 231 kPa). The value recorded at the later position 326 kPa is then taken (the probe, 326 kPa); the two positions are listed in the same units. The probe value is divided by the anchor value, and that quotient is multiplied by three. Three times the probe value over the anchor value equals 3.1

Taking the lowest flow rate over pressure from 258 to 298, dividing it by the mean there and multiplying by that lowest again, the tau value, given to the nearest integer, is 38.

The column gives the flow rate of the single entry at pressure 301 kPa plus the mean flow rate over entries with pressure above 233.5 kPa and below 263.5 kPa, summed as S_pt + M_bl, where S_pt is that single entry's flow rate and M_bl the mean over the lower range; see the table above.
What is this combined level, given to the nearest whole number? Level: 136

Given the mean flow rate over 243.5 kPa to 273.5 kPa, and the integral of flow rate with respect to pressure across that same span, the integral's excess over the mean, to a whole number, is 2289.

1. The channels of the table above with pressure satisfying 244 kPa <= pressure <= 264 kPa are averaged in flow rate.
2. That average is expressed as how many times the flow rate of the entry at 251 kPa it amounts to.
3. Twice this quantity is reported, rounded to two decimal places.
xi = 1.90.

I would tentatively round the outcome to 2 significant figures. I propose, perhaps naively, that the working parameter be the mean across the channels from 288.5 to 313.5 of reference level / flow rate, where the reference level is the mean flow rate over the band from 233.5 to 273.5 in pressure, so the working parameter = 1.4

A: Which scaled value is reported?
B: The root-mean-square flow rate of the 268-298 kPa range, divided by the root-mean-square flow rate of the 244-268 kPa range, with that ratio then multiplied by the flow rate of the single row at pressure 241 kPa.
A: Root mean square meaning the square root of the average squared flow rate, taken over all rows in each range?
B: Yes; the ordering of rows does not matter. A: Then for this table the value 137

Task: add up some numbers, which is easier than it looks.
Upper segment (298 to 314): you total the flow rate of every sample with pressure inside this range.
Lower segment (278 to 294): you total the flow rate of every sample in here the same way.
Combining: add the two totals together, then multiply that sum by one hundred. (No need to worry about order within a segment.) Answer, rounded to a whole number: 45290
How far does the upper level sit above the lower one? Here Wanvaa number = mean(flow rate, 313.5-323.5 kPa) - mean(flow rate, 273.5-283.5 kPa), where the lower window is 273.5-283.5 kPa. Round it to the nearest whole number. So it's -27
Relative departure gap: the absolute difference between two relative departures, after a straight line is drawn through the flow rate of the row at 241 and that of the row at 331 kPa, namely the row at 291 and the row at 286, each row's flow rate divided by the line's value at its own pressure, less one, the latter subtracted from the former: 0.10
